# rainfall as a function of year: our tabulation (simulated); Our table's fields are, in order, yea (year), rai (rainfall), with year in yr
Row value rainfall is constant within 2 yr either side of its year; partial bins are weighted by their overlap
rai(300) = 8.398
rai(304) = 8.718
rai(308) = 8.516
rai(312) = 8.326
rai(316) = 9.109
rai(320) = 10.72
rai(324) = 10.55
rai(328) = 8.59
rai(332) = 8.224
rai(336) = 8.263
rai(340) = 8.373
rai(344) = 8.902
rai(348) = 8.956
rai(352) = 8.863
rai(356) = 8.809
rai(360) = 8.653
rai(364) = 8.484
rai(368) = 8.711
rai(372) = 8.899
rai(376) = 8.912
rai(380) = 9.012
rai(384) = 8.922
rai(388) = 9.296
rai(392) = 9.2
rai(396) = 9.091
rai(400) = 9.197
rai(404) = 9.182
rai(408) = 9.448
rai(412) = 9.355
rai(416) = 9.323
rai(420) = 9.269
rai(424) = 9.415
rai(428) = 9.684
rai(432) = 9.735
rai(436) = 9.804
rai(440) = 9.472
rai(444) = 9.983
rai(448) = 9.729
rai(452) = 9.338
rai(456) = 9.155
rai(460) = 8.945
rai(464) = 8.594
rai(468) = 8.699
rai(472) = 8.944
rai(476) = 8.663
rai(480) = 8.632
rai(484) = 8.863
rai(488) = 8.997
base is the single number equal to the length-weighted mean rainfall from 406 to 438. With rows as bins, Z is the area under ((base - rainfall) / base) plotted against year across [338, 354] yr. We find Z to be 1.2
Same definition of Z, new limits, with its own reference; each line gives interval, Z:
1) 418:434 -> 0.0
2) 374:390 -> 0.8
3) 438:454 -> -0.2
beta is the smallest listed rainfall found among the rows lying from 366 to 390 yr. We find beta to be 8.711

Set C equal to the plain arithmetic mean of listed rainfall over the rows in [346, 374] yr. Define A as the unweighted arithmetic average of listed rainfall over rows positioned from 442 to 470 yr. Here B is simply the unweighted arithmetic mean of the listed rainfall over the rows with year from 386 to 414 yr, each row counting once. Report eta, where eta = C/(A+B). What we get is 0.475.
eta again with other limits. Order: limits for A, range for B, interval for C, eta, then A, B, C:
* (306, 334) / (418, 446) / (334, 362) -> 0.463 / 9.15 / 9.6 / 8.69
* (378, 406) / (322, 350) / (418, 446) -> 0.536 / 9.13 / 8.8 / 9.62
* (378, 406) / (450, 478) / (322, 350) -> 0.490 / 9.13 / 8.9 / 8.84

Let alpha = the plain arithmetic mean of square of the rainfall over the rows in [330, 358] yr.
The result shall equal 75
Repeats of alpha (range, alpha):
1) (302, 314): 73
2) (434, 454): 93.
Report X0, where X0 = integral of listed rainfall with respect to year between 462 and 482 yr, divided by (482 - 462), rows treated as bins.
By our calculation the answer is 8.7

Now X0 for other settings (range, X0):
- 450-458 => 9.2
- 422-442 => 9.6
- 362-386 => 8.8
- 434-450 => 9.7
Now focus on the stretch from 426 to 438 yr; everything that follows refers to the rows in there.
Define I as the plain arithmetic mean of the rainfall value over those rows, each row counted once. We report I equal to 9.7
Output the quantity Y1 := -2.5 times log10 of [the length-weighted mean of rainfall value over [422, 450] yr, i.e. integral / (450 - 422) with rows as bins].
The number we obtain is -2.47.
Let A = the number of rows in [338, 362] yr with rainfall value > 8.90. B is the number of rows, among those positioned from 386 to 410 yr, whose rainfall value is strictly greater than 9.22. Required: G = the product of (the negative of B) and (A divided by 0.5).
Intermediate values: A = 2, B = 2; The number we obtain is -8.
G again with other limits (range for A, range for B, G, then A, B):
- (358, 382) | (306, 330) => -8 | 2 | 2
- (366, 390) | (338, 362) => 0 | 4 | 0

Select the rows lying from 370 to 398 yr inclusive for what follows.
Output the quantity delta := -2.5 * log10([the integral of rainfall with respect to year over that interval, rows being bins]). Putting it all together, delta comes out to -6.0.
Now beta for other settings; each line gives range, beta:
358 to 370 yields 8.484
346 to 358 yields 8.809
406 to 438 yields 9.269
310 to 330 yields 8.326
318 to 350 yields 8.224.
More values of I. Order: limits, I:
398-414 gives 9.3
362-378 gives 8.8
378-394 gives 9.1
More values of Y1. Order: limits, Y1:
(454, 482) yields -2.36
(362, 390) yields -2.37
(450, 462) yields -2.40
